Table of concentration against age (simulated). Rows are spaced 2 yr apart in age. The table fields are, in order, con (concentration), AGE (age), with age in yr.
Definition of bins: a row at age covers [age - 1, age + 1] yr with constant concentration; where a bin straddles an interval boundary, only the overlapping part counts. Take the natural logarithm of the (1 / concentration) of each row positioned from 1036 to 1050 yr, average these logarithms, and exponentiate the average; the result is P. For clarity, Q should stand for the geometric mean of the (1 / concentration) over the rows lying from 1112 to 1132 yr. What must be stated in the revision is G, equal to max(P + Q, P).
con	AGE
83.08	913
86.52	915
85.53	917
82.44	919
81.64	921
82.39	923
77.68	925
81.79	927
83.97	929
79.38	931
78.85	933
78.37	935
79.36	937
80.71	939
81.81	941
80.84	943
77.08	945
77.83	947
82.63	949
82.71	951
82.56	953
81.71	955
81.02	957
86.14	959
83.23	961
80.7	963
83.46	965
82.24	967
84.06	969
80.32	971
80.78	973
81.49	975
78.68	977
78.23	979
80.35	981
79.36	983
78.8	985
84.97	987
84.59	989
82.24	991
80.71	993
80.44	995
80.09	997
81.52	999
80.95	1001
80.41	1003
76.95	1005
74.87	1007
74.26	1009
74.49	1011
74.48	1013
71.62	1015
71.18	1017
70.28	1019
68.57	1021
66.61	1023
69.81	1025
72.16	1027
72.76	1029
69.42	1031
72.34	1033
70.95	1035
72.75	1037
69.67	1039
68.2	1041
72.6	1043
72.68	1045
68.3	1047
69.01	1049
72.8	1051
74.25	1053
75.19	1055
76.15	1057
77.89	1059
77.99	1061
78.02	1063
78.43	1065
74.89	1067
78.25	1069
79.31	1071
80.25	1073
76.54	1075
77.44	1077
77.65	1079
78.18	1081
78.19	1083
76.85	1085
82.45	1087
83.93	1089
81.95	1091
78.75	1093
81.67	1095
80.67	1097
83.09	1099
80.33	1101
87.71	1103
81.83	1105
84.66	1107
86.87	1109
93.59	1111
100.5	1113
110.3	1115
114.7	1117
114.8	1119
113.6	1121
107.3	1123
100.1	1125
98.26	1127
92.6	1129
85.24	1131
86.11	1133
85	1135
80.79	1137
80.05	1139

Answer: 0.0239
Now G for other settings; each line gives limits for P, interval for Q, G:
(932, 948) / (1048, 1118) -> 0.0249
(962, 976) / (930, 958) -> 0.0247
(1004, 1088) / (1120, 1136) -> 0.0240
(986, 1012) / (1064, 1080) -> 0.0254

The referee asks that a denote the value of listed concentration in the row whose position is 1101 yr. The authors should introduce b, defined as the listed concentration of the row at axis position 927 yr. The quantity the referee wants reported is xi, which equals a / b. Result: 0.98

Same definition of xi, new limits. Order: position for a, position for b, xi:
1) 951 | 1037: 1.14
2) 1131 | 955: 1.04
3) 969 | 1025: 1.20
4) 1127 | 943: 1.22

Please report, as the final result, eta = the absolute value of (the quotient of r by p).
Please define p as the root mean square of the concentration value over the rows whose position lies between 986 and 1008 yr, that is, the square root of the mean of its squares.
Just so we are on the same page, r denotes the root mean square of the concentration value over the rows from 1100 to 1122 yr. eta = 1.21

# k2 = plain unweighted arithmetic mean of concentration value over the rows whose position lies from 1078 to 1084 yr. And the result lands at 78.0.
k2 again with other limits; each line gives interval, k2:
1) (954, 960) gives 83.0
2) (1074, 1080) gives 77.2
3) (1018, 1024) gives 68.5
